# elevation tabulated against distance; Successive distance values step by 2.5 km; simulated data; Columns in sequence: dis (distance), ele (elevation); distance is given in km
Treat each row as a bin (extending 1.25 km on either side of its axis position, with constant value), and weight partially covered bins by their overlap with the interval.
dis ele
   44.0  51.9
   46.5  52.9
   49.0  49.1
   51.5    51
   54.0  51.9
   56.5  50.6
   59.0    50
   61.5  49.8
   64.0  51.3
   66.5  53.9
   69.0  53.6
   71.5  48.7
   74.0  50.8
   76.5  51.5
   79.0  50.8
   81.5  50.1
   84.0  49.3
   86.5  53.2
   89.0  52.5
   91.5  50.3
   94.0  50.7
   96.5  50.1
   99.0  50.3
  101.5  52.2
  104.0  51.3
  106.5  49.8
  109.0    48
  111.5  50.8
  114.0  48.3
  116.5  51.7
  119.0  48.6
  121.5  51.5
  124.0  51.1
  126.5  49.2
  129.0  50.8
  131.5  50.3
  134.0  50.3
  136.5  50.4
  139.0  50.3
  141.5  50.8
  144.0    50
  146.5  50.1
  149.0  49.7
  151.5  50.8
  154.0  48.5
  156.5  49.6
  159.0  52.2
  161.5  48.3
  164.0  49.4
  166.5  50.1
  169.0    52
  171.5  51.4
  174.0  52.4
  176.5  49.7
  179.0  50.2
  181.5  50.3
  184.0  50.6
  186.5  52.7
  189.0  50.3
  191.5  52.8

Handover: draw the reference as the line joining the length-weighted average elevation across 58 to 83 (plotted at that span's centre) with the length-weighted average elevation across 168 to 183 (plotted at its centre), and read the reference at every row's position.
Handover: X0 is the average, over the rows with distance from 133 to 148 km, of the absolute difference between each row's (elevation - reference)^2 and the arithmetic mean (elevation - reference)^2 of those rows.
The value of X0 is 0.24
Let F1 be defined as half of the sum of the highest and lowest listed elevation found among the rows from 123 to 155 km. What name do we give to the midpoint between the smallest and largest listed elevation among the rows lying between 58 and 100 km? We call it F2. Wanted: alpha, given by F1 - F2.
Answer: -1.5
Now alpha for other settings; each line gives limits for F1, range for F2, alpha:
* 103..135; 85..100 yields -1.8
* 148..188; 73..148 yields -0.1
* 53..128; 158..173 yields 0.7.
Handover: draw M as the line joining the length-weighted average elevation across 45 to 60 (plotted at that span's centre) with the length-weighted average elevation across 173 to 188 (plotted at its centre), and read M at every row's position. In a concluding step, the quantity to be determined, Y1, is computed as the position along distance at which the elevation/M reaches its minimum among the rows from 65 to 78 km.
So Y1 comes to 71.5 km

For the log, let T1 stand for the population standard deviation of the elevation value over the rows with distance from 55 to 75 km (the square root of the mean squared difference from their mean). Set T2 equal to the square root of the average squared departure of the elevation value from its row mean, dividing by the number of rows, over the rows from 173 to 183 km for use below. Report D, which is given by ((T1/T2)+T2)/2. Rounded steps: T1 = 1.70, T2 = 1.0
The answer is 1.34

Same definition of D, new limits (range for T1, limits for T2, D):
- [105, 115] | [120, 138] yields 1.18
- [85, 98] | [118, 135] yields 1.13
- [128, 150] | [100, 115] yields 0.87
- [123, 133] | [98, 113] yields 0.93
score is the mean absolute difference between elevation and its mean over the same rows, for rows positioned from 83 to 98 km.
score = 1.22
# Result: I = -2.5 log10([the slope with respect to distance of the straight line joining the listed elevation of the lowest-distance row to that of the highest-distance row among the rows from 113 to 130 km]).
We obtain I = 1.9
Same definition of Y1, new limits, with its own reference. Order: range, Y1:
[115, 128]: 119.0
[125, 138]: 126.5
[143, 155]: 154.0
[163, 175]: 164.0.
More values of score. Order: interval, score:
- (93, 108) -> 0.68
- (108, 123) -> 1.52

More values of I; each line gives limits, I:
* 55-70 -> 1.5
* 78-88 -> 1.2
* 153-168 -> 2.2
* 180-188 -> 0.8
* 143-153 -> 2.4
